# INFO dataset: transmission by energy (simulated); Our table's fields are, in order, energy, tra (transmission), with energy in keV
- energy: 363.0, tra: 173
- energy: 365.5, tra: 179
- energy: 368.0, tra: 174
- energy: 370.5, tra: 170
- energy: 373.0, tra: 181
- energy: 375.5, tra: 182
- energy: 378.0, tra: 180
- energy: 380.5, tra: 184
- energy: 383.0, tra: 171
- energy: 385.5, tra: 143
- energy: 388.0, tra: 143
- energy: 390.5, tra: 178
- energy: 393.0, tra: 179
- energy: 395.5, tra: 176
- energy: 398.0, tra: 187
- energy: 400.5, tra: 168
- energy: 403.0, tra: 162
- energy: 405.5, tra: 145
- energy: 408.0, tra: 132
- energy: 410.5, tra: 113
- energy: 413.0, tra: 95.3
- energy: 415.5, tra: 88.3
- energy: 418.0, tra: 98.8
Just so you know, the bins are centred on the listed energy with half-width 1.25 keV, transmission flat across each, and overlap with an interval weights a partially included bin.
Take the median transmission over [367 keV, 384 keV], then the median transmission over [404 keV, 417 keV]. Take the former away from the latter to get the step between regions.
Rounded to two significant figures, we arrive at -67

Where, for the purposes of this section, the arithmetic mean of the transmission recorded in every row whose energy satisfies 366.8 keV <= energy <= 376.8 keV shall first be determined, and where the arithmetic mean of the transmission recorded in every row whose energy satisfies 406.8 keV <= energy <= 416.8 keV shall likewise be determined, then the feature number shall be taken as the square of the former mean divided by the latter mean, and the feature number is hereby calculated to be 292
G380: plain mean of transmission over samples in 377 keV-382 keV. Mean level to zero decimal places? 182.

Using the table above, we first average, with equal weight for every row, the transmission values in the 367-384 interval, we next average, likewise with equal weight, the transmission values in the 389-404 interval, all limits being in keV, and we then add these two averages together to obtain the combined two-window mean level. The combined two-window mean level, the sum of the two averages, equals 352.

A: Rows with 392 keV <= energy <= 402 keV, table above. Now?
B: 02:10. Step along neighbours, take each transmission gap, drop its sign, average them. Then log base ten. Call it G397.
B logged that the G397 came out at 1.04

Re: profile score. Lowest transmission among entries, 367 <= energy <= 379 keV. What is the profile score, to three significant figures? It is 170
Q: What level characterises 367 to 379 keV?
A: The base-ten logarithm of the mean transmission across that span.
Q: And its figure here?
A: 2.249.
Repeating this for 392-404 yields 2.242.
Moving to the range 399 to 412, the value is 2.158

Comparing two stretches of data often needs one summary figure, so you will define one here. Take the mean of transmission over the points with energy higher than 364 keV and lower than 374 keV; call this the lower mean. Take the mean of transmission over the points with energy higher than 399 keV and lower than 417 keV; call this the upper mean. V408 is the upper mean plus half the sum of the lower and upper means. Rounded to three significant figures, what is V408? 282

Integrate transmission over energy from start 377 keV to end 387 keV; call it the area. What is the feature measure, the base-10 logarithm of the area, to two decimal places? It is 3.23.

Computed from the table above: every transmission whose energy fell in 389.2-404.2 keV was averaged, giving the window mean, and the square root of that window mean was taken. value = 13.2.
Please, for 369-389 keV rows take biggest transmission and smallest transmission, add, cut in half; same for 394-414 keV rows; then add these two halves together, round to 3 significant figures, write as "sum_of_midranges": 305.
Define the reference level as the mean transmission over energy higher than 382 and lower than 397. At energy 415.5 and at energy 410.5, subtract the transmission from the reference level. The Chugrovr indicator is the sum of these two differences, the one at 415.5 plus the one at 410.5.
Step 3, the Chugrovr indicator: 129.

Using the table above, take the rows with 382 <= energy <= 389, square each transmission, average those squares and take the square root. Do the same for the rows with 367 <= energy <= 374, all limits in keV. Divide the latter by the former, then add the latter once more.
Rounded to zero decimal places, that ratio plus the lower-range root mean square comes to 176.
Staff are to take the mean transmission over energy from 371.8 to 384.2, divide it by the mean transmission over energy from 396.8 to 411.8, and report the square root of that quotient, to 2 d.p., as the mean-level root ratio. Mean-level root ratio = 1.09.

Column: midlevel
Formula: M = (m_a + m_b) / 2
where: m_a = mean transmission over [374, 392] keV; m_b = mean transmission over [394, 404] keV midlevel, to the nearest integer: 171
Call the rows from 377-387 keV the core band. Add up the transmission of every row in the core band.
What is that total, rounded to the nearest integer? 678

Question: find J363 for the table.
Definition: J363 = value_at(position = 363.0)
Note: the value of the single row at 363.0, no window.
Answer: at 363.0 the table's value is 173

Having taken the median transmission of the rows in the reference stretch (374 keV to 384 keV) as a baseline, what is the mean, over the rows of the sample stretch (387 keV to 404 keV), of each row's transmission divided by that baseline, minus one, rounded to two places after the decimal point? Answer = -0.06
